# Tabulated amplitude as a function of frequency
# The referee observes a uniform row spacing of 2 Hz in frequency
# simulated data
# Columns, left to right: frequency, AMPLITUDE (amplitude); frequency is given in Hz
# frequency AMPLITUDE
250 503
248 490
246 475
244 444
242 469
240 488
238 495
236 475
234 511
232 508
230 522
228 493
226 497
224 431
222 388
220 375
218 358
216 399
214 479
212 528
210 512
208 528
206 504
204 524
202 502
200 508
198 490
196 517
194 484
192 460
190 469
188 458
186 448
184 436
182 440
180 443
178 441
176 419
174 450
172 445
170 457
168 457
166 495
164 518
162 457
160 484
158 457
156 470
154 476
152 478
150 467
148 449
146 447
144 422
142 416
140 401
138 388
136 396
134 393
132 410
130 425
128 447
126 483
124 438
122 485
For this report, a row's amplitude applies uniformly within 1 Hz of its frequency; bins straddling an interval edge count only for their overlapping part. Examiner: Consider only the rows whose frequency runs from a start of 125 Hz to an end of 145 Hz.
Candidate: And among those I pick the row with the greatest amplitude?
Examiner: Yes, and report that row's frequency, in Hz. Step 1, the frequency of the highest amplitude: 126 Hz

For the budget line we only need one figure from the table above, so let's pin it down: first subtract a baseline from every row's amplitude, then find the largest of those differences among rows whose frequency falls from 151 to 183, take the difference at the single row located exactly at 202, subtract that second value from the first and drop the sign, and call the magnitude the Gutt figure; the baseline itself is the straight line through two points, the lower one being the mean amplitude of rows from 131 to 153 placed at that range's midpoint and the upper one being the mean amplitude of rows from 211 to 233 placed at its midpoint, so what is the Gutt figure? 29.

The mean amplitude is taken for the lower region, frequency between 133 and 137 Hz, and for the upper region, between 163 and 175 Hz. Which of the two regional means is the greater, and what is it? 470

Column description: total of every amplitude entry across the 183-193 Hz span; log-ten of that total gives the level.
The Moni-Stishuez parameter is 3.36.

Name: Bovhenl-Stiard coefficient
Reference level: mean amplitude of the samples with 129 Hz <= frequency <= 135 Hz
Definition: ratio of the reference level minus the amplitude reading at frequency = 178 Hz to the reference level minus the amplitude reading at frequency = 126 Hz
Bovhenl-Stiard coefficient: 0.43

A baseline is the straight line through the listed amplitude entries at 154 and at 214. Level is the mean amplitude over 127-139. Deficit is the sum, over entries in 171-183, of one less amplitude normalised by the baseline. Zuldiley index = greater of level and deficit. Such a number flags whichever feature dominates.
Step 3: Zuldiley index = 410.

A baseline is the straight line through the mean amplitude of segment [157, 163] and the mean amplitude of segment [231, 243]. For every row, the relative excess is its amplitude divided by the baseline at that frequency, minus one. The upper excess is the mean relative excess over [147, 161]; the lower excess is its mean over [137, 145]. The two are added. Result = -0.11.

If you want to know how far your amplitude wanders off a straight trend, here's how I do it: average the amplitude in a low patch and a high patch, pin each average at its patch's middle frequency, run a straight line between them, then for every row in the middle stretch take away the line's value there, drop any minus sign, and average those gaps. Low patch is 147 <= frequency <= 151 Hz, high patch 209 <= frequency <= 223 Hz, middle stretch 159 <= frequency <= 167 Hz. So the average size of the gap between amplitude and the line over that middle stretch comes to 35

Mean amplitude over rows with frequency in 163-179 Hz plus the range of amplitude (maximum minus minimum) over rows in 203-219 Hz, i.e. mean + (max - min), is 630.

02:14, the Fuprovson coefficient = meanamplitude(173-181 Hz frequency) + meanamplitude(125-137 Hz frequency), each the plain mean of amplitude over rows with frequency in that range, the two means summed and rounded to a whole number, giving 864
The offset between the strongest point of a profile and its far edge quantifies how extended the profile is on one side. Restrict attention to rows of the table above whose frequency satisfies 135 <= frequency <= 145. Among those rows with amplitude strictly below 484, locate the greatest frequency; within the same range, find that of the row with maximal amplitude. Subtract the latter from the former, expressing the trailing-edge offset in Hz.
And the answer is 0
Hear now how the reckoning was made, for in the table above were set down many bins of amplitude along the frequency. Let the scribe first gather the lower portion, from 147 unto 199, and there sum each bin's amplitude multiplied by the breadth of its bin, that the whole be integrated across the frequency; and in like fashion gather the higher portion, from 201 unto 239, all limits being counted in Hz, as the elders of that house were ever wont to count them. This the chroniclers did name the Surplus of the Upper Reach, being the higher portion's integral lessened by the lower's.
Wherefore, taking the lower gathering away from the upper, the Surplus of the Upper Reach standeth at -6072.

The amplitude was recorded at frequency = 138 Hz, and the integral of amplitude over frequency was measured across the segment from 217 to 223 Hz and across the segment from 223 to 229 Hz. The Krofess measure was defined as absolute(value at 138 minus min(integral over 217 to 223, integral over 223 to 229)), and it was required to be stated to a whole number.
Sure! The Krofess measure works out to 1854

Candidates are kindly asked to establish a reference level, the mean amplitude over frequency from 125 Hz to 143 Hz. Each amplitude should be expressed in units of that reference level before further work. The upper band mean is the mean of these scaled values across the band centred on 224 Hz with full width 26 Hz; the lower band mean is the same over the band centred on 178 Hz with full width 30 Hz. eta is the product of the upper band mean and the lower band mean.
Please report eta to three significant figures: 1.20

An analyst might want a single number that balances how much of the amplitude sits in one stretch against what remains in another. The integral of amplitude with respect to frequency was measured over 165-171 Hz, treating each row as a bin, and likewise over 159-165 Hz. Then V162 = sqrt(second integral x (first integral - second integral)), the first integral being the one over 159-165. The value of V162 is 531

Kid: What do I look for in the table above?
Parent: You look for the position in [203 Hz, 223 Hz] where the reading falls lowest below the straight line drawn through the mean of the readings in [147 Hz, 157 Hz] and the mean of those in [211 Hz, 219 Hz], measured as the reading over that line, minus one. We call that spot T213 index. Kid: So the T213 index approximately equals 218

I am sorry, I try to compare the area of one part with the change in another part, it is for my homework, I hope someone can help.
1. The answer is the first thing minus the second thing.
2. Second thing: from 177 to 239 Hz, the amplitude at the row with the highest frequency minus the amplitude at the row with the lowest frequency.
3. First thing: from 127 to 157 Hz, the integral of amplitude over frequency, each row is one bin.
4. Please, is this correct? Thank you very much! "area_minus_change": 12916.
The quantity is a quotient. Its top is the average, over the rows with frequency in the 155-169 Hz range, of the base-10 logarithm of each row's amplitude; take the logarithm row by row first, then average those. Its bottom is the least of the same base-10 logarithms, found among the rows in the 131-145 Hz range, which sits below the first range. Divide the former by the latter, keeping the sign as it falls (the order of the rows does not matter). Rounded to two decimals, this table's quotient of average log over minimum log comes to 1.03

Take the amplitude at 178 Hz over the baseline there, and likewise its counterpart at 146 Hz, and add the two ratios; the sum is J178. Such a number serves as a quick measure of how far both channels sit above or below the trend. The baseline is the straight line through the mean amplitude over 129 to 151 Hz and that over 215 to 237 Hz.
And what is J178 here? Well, 2.08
